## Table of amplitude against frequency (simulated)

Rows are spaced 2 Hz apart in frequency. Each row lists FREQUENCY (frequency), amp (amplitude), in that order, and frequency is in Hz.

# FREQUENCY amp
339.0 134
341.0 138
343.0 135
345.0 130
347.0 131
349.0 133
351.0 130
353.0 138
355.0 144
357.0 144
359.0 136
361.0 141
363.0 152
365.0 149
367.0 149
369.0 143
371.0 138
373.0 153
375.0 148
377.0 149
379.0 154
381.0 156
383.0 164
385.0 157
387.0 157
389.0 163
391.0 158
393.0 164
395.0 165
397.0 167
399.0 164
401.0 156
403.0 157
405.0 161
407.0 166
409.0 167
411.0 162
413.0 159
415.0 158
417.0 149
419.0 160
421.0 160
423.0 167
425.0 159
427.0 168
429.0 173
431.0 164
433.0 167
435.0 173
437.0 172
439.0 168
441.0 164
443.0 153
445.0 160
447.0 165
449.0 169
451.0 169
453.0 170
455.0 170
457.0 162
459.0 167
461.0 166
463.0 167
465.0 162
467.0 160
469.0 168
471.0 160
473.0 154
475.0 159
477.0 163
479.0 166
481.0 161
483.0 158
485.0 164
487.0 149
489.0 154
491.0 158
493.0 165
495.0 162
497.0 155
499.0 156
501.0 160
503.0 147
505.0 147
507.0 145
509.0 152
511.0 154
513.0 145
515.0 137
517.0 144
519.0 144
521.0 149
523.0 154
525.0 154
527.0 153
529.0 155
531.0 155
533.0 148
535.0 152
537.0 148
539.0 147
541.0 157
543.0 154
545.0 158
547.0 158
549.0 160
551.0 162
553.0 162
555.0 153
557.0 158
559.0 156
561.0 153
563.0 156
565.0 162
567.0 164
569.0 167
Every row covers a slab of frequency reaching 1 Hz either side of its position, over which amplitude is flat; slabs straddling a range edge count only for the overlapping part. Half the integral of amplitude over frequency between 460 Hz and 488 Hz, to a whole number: 2257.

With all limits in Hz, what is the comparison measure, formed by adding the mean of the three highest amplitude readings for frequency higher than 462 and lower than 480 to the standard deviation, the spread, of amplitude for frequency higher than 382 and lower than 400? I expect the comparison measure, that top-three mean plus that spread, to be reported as 171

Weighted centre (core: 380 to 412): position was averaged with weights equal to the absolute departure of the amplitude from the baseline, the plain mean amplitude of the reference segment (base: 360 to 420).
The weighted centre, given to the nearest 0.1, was 398.5 Hz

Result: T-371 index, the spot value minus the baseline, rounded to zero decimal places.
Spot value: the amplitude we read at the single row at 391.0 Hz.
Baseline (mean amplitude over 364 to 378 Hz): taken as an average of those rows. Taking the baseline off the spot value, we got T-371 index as 11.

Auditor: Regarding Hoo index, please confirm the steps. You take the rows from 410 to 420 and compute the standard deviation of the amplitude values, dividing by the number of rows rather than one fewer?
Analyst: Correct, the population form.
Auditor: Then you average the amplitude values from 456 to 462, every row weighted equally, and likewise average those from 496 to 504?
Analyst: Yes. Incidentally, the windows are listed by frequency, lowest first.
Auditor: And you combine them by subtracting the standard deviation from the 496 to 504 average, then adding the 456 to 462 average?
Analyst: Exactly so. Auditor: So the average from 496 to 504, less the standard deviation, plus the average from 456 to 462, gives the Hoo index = 315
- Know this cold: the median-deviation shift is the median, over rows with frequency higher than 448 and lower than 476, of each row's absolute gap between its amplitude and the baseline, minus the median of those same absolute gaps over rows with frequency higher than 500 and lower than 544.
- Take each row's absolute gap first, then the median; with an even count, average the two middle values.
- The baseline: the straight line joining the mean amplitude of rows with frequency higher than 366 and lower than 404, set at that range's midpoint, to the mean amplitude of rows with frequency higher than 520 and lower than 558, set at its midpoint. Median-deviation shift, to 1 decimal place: 5.8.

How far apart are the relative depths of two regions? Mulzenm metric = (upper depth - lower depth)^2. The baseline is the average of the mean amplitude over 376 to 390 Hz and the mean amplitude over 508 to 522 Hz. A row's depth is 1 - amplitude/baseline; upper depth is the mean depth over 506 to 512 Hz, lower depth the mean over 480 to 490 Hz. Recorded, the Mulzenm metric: 0.002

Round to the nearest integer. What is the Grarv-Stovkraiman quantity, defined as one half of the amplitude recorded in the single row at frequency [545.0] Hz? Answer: 79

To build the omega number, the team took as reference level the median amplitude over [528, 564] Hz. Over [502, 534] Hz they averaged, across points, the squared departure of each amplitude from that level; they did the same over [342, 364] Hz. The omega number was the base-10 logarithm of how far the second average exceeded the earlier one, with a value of 2.47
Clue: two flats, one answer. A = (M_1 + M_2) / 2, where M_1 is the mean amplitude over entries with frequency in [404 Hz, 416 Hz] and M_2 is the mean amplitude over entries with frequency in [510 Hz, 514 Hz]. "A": 156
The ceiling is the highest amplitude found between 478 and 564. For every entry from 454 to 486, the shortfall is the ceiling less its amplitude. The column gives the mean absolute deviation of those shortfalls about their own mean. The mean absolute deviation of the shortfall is 3.4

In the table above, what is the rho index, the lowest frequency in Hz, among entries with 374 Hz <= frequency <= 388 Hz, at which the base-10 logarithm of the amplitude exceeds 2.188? 381.0 Hz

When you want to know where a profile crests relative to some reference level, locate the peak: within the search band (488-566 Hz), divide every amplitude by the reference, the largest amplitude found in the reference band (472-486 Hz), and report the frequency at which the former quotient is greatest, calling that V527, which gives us 493.0 Hz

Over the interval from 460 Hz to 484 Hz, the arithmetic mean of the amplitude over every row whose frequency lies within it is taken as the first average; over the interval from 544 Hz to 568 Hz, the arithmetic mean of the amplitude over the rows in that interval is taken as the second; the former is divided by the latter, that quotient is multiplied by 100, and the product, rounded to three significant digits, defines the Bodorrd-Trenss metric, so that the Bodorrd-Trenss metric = 102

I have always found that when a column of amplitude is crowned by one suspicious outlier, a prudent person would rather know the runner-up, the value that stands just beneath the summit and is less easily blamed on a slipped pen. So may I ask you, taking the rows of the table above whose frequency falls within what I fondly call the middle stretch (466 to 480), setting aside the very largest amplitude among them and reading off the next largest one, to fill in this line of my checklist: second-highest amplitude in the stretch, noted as 166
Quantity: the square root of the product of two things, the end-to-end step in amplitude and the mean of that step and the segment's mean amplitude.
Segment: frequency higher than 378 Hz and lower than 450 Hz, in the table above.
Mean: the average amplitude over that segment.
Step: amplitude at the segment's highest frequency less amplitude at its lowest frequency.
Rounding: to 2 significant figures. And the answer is 36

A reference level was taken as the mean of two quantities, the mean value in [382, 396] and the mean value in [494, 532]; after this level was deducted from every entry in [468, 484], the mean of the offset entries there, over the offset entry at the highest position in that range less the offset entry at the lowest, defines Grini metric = -0.5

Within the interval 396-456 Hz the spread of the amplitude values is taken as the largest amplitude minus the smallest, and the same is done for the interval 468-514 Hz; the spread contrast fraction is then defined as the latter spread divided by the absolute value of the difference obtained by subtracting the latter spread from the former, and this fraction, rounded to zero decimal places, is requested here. 23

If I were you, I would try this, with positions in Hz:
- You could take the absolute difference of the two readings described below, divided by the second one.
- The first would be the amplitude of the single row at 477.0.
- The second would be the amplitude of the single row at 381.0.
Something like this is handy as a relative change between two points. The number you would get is 0.045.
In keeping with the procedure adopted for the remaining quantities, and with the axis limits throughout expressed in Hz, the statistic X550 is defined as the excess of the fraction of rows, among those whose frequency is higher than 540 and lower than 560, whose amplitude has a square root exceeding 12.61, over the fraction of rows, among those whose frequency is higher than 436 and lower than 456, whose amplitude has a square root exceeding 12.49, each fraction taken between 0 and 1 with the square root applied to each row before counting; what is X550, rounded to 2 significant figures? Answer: -0.60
